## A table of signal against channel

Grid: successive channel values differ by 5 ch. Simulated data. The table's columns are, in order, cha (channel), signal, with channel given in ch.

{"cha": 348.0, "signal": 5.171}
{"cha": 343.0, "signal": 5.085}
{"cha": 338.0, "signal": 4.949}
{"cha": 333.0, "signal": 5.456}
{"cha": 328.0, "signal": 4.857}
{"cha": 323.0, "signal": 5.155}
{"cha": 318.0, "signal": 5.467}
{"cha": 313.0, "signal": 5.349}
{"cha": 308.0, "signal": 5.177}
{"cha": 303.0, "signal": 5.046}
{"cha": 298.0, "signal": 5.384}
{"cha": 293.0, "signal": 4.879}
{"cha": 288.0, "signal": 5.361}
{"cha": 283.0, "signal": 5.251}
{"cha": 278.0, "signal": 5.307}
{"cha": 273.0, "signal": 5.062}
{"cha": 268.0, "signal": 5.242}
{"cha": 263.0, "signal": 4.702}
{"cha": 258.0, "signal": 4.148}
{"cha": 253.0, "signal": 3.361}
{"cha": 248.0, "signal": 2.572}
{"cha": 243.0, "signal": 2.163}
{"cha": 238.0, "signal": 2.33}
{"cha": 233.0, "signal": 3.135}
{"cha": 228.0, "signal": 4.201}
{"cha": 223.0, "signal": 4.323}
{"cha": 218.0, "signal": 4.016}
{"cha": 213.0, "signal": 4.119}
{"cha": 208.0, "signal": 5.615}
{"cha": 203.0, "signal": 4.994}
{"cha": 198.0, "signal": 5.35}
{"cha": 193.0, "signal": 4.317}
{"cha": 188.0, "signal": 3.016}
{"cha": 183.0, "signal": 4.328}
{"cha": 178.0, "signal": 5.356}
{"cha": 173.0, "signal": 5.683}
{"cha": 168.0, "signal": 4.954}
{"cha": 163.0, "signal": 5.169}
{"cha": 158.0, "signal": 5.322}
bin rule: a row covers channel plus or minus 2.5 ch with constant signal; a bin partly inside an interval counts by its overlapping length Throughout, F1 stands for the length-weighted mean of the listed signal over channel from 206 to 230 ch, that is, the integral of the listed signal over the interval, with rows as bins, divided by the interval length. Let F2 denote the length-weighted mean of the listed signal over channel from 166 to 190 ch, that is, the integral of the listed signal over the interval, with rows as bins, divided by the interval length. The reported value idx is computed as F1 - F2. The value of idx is -0.3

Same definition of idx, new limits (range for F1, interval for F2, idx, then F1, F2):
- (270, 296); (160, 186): 0.1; 5.2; 5.06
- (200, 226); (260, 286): -0.5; 4.6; 5.10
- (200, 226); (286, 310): -0.5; 4.6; 5.17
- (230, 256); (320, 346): -2.3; 2.8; 5.11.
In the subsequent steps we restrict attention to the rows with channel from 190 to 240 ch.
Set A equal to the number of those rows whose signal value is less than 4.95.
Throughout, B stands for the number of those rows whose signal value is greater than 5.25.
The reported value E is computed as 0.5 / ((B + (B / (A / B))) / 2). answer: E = 0.39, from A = 7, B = 2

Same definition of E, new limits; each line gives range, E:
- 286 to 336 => 0.06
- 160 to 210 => 0.11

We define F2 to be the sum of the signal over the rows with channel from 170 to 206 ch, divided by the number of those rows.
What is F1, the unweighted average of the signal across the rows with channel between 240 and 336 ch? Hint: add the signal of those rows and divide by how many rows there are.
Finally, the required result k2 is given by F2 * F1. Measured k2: 22.3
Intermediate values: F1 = 4.73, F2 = 4.7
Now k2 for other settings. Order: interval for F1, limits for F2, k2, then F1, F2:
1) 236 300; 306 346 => 22.2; 4.29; 5.2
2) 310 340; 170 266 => 21.3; 5.21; 4.1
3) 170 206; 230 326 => 21.1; 4.72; 4.5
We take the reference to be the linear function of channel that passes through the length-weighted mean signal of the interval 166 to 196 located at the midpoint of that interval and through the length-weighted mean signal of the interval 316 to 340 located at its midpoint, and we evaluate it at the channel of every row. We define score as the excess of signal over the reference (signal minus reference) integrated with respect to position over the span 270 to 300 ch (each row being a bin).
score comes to 6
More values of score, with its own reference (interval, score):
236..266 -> -49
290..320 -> 4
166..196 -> 0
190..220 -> 0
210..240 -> -31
